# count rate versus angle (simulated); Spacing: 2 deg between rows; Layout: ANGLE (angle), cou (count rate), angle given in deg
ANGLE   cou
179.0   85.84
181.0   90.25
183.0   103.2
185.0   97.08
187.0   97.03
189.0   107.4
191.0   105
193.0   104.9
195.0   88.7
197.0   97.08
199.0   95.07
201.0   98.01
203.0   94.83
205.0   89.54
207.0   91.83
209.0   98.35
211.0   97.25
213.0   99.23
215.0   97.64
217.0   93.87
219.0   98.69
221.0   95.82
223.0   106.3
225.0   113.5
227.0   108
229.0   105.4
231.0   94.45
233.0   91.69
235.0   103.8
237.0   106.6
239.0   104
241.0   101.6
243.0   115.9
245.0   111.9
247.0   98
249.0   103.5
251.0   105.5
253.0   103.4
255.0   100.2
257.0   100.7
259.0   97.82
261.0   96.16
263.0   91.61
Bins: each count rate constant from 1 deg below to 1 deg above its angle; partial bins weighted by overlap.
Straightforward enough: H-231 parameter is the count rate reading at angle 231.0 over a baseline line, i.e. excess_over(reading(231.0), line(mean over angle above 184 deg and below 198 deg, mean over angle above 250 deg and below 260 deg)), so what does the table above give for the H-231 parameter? -6.4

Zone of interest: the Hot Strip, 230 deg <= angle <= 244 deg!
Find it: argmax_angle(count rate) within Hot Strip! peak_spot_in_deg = 243.0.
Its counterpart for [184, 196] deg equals 189.0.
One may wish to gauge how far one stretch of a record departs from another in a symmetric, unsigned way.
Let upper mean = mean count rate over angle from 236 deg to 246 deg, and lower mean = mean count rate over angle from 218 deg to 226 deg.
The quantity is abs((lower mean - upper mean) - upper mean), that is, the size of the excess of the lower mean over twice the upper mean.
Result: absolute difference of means 112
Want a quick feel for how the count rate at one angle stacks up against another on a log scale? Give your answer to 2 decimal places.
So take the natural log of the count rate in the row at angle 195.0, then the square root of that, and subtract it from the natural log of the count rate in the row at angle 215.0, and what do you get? 2.46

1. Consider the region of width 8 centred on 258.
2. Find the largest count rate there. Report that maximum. 100.7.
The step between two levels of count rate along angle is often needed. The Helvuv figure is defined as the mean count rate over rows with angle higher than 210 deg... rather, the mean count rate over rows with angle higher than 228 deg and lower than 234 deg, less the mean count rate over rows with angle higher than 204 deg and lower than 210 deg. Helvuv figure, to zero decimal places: 4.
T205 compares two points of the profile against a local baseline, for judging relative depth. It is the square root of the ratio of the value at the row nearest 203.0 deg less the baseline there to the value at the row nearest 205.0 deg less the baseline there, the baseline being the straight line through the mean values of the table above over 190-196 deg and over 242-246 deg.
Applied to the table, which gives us 0.75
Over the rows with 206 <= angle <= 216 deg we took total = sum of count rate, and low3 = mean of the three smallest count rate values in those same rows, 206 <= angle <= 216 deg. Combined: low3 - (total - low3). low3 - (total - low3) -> -293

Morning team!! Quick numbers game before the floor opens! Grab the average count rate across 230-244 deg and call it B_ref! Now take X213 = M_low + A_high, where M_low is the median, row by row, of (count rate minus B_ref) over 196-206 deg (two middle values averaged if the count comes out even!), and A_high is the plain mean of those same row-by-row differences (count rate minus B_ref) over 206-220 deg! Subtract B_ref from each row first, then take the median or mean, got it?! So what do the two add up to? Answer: -13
